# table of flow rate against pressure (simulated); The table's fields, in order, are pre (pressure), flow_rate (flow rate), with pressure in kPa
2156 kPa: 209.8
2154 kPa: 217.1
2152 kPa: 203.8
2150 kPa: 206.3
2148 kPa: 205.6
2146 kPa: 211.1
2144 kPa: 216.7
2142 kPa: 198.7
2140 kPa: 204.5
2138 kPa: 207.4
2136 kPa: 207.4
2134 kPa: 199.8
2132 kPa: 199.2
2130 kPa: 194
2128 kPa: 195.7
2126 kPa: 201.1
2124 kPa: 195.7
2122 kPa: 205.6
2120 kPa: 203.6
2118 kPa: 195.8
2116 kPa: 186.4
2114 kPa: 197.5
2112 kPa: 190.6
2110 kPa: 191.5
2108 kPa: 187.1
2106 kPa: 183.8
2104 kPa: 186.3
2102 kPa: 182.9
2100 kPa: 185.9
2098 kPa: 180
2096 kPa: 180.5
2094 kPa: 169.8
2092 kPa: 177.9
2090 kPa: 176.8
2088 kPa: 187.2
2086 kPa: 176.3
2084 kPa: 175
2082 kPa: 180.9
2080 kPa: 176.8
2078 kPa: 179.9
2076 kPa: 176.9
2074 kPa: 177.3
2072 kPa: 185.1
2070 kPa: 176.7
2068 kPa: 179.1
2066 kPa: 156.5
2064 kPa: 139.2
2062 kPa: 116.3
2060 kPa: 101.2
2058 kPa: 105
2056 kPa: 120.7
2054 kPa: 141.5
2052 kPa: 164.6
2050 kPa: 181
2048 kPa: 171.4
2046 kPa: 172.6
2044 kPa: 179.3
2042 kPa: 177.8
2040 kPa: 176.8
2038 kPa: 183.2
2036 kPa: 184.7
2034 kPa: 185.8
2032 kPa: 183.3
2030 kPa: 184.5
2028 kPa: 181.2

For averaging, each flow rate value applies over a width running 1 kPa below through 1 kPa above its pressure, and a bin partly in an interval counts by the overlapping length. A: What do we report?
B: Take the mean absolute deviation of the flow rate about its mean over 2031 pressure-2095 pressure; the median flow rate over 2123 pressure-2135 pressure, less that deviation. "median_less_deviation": 179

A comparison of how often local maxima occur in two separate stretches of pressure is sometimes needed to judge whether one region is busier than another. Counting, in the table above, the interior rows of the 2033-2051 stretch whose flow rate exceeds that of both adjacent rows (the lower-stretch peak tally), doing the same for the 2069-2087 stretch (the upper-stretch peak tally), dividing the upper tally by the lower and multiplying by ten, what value 30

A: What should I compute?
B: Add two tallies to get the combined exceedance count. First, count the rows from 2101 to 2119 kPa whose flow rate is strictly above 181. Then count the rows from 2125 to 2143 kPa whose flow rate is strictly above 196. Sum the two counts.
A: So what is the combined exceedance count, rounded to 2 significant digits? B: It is 16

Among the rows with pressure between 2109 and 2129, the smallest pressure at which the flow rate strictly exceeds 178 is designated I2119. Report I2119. 2110 kPa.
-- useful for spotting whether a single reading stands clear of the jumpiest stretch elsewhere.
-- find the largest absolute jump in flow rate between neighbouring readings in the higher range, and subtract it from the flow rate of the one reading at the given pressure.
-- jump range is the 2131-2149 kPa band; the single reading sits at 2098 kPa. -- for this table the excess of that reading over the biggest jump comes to 162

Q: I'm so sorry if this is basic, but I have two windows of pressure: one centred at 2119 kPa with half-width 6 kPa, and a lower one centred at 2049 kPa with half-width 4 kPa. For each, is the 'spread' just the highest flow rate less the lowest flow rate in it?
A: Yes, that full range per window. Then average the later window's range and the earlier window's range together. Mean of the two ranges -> 18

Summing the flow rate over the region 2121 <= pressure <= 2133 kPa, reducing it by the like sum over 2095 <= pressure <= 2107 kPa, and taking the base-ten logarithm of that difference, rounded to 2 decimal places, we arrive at 1.96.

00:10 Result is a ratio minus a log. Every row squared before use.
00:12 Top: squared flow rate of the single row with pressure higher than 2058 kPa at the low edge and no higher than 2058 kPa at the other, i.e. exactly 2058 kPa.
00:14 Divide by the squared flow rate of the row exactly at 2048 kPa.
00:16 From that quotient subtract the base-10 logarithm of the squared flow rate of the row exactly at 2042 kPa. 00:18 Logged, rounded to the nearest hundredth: -4.12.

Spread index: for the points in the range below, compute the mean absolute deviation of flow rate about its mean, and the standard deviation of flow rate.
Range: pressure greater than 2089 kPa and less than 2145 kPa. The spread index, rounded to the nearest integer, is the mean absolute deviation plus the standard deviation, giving 20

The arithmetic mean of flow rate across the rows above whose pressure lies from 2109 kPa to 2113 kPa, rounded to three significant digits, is 191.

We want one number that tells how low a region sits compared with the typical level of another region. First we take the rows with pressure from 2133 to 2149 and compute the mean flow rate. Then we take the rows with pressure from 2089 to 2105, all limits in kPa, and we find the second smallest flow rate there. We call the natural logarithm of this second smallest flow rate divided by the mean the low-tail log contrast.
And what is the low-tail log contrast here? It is -0.155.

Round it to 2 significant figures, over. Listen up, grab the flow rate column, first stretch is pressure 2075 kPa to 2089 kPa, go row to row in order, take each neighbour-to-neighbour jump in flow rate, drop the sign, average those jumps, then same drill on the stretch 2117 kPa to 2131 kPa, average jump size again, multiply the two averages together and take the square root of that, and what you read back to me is 5.0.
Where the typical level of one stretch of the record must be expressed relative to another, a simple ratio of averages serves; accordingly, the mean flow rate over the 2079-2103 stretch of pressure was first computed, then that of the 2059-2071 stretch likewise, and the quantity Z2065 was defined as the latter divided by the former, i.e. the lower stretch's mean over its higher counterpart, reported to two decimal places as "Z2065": 0.81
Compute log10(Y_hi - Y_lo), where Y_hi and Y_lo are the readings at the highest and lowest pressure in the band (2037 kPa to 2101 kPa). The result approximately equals 0.43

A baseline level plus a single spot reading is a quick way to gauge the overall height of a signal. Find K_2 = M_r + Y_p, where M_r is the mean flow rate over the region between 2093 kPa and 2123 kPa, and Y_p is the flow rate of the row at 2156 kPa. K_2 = 398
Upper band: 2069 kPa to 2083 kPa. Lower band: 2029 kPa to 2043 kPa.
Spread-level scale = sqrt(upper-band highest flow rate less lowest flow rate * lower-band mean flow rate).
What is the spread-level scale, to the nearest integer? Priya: 39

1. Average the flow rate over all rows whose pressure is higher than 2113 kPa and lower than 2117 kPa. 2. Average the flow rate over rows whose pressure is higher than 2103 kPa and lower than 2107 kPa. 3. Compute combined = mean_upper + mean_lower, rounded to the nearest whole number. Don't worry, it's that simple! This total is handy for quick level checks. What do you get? 377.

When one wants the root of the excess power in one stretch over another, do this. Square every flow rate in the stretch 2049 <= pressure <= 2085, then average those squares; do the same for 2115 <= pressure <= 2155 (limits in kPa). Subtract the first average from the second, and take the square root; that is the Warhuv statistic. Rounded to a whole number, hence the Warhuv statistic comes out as 125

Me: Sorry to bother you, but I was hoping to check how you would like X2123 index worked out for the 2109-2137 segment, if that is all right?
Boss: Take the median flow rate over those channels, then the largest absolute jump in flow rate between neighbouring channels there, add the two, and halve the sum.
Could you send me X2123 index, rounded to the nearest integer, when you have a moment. 104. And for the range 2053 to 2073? 82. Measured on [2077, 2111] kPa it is 96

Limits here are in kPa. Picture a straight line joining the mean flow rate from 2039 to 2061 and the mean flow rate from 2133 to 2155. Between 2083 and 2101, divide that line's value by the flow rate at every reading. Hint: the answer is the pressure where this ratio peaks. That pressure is 2094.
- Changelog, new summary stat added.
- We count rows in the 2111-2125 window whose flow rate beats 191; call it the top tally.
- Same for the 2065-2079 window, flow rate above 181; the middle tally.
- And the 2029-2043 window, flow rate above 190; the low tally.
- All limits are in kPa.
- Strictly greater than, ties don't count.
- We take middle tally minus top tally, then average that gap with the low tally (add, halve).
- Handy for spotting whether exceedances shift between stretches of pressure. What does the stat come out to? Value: -2.0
